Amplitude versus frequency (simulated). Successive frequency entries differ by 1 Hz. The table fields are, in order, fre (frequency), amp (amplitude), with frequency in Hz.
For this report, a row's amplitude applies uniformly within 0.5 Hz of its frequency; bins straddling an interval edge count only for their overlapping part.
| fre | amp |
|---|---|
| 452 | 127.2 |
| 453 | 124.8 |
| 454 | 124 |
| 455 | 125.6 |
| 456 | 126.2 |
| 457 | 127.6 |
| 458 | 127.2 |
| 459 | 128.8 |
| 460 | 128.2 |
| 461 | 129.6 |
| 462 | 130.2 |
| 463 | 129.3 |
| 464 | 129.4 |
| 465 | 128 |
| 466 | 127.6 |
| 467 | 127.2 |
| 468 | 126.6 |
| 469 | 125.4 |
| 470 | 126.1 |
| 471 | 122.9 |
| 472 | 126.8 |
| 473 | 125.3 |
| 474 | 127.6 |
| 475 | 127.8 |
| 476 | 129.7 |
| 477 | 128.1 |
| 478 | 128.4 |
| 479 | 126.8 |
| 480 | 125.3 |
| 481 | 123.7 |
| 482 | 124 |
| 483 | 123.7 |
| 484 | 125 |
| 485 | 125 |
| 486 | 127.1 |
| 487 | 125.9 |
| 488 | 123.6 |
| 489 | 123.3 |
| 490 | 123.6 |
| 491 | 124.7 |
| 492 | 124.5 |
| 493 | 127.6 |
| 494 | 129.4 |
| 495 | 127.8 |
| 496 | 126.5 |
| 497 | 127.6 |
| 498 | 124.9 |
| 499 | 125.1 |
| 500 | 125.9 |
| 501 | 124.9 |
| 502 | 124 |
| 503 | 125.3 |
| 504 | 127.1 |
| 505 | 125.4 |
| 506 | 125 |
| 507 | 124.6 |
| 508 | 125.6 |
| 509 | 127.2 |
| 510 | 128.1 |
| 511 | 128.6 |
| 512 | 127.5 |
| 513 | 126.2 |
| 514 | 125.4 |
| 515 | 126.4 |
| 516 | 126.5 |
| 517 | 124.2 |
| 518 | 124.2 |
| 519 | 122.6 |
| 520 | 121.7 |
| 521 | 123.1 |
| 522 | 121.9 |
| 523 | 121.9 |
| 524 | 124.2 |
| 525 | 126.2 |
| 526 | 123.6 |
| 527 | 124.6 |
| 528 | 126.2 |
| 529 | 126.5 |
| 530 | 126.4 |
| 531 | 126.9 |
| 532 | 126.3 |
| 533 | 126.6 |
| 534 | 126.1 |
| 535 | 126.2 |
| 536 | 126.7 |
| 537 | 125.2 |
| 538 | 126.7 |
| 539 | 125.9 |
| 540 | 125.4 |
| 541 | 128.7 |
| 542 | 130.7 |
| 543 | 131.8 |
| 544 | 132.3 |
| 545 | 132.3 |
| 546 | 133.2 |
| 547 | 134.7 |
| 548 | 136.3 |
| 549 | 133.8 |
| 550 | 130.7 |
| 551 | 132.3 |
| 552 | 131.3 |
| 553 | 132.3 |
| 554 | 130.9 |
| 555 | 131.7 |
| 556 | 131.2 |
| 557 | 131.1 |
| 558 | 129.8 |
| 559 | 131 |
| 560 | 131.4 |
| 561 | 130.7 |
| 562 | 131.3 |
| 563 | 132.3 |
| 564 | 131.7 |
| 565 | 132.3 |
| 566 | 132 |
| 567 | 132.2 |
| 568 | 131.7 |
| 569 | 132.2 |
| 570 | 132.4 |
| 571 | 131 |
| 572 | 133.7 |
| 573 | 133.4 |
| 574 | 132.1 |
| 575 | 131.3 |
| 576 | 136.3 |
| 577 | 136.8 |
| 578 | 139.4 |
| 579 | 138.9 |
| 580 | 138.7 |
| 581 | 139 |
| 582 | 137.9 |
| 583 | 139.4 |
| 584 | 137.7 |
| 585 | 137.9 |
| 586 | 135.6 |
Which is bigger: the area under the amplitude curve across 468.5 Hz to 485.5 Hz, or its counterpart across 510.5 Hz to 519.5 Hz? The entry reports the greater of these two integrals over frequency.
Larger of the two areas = 2142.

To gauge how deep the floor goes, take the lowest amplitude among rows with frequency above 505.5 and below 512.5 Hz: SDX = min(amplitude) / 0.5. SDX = 249.2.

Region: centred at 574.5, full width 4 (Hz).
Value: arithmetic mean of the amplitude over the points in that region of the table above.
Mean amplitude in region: 133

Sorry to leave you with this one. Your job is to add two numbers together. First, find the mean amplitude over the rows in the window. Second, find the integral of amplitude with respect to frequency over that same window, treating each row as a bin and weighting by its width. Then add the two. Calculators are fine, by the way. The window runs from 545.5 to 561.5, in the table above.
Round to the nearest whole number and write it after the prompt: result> 2244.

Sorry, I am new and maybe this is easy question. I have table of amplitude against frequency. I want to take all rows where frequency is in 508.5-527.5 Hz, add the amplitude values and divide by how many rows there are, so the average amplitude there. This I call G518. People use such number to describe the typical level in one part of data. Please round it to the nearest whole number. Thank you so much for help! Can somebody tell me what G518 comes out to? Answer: 125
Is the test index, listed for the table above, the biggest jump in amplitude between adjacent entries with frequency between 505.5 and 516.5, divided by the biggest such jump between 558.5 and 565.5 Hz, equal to 1.6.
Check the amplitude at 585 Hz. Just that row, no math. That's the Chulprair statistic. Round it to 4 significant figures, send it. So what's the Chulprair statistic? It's 137.9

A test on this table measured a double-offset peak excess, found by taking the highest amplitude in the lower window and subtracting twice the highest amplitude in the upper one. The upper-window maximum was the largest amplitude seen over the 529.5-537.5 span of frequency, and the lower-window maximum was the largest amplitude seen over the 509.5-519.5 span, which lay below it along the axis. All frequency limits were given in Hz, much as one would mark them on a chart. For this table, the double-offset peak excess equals -125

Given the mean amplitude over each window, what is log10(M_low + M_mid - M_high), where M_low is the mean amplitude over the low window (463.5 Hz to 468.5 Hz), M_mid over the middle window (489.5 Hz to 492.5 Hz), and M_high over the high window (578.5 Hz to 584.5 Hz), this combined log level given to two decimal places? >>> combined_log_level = 2.05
